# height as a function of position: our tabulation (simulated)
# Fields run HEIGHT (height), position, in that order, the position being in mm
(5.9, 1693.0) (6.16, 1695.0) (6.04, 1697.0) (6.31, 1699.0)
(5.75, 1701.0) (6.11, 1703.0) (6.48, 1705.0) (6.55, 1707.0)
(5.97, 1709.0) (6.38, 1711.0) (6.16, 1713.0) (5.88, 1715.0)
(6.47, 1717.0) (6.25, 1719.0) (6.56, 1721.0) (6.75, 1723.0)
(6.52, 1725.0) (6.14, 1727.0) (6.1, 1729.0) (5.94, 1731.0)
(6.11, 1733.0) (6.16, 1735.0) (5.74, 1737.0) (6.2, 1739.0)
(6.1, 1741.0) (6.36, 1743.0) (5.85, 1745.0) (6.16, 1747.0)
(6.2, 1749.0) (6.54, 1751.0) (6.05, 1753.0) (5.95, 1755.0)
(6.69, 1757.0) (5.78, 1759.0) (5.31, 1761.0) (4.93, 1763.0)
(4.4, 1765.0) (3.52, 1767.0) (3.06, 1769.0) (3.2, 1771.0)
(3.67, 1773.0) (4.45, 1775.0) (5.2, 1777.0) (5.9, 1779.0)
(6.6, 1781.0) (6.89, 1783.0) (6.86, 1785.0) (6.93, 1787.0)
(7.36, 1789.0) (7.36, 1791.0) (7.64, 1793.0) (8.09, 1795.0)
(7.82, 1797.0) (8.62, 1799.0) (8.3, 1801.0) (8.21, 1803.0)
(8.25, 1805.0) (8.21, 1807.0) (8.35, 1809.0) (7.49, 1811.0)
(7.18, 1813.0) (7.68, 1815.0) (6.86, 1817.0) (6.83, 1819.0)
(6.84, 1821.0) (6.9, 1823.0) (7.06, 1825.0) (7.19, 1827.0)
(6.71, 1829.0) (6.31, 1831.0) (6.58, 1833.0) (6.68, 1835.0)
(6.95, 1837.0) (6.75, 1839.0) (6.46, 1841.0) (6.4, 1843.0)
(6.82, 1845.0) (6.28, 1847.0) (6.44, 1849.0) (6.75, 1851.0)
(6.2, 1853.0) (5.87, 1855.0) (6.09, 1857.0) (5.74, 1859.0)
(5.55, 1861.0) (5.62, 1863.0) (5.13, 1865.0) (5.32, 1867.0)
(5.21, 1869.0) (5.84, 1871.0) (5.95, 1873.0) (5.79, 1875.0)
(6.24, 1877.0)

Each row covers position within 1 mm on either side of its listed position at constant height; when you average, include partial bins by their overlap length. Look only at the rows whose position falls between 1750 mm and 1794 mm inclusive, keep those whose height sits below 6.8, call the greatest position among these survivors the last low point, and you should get 1781.0 mm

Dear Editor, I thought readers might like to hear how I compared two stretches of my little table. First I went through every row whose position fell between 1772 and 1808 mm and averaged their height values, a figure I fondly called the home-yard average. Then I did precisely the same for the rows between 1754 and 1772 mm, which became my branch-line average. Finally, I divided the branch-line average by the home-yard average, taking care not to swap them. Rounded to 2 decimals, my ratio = 0.68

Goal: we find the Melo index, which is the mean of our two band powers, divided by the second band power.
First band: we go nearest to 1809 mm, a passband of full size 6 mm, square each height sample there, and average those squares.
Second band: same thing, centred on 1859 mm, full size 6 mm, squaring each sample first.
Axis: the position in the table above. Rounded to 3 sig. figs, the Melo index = 1.46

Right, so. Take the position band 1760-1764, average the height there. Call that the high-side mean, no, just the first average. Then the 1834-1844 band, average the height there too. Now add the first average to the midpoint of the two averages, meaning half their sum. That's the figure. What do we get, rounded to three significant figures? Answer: 11.0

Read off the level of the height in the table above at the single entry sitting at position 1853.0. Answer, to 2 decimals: 6.20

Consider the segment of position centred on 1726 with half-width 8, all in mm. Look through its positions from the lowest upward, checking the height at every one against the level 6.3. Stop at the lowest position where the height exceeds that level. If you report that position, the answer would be 1721.0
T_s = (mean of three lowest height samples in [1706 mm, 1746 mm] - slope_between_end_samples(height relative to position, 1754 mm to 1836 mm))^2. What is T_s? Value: 34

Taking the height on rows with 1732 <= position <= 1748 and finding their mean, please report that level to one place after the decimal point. 6.1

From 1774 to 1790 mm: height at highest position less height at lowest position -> 2.9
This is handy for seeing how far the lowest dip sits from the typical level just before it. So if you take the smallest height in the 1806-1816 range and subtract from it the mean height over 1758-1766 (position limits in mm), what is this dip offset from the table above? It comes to 2.1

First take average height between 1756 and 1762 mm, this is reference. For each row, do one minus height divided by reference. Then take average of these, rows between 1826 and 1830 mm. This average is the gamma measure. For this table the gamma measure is -0.17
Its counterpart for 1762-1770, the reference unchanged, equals 0.33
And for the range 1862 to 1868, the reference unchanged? 0.10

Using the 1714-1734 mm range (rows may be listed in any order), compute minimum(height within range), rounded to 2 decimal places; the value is 5.88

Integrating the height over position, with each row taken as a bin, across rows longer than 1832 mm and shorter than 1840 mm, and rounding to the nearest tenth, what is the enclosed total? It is 53.9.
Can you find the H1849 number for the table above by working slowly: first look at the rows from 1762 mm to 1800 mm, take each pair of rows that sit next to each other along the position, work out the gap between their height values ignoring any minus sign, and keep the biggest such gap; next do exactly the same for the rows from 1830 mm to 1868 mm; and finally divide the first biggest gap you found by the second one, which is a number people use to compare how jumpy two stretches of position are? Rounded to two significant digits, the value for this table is 1.6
